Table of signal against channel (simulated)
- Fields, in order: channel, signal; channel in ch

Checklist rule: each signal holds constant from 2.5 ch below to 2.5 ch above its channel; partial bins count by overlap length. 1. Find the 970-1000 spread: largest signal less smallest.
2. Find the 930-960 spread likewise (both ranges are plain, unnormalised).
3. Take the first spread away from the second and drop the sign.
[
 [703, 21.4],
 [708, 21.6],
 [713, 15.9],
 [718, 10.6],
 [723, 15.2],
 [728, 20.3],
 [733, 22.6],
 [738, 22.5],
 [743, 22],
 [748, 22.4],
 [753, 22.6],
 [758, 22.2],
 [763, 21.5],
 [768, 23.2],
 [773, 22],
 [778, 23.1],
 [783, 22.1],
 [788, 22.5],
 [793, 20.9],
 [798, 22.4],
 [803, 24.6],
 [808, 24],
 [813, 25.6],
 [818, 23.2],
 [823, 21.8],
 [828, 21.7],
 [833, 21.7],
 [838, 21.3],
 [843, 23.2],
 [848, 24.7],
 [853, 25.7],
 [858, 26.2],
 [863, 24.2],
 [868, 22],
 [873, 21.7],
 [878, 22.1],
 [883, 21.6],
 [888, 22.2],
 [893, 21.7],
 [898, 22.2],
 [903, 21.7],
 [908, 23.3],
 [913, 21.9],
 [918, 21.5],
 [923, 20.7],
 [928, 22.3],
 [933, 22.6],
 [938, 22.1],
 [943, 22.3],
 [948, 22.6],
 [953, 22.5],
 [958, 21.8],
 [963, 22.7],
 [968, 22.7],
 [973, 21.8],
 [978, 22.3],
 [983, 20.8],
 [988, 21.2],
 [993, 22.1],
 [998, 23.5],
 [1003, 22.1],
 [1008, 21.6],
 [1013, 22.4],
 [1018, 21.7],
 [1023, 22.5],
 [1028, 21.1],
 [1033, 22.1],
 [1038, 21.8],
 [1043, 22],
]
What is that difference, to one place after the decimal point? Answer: 1.9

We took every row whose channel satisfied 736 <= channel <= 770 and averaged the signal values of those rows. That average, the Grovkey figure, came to 22.3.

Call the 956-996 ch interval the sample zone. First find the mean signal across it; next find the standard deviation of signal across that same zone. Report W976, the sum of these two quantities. 22.6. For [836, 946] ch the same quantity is 24.0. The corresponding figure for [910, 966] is 22.7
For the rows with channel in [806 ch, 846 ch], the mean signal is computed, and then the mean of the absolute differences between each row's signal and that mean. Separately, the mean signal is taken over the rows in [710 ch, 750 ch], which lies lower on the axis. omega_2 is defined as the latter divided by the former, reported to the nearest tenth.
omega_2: 15.9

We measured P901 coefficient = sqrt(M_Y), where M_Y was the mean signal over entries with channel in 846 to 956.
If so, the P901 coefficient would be 4.76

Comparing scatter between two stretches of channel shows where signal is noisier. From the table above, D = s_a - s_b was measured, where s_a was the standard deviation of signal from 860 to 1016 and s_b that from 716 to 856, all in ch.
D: -2.2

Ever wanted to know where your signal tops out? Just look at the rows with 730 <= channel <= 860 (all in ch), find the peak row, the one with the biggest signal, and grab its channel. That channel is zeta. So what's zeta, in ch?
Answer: 858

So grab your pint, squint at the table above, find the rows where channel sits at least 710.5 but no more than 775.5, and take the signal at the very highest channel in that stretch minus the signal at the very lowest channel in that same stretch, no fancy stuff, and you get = 6.1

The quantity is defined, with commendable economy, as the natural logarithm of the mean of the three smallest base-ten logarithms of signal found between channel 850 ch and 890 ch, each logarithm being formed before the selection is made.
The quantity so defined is 0.291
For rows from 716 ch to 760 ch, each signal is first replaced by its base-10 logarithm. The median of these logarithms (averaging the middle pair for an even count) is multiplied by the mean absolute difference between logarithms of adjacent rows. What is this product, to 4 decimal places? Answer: 0.0606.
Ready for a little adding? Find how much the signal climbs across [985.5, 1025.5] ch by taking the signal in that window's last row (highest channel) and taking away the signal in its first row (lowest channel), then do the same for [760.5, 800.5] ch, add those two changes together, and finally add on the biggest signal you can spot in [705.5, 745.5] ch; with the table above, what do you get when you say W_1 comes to 24.8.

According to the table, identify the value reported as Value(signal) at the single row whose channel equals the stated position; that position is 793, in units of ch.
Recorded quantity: 20.9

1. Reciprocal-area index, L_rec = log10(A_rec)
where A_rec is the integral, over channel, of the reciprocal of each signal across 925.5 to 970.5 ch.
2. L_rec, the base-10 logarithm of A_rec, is 0.303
